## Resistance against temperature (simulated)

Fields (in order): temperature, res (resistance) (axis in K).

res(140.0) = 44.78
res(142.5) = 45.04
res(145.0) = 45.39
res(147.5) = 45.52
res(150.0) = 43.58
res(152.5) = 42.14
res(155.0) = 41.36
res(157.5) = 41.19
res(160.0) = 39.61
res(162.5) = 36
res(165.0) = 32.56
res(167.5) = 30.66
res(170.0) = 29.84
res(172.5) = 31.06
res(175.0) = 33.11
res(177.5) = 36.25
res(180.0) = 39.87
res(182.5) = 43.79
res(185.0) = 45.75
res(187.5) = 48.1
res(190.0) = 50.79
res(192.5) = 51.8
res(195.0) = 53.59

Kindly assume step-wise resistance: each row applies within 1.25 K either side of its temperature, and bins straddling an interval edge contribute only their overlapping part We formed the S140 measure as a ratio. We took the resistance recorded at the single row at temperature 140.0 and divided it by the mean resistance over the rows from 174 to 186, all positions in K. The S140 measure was 1.13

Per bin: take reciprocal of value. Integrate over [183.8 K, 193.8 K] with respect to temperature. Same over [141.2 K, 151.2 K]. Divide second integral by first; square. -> 1.19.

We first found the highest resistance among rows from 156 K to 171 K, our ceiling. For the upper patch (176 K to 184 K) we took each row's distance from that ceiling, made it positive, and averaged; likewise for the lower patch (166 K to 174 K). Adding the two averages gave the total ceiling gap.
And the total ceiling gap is 14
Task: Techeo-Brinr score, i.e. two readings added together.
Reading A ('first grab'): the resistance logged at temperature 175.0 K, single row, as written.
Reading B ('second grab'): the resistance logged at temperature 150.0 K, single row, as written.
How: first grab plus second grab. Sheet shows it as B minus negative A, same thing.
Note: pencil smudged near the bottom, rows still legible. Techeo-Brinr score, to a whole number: 77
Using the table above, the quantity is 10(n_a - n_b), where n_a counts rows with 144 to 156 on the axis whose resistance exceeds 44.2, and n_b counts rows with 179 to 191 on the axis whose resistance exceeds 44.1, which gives -10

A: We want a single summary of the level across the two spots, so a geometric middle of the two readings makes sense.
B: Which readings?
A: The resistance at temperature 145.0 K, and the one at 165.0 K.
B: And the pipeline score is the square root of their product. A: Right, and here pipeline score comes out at 38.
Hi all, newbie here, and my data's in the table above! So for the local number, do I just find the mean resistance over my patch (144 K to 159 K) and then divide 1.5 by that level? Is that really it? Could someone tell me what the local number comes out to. 0.035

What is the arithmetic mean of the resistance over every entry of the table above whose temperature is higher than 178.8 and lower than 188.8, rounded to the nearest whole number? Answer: 44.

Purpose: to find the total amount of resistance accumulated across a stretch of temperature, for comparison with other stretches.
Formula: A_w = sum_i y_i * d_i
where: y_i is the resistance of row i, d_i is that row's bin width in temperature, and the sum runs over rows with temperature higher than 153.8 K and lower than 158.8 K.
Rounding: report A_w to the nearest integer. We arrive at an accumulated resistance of 206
